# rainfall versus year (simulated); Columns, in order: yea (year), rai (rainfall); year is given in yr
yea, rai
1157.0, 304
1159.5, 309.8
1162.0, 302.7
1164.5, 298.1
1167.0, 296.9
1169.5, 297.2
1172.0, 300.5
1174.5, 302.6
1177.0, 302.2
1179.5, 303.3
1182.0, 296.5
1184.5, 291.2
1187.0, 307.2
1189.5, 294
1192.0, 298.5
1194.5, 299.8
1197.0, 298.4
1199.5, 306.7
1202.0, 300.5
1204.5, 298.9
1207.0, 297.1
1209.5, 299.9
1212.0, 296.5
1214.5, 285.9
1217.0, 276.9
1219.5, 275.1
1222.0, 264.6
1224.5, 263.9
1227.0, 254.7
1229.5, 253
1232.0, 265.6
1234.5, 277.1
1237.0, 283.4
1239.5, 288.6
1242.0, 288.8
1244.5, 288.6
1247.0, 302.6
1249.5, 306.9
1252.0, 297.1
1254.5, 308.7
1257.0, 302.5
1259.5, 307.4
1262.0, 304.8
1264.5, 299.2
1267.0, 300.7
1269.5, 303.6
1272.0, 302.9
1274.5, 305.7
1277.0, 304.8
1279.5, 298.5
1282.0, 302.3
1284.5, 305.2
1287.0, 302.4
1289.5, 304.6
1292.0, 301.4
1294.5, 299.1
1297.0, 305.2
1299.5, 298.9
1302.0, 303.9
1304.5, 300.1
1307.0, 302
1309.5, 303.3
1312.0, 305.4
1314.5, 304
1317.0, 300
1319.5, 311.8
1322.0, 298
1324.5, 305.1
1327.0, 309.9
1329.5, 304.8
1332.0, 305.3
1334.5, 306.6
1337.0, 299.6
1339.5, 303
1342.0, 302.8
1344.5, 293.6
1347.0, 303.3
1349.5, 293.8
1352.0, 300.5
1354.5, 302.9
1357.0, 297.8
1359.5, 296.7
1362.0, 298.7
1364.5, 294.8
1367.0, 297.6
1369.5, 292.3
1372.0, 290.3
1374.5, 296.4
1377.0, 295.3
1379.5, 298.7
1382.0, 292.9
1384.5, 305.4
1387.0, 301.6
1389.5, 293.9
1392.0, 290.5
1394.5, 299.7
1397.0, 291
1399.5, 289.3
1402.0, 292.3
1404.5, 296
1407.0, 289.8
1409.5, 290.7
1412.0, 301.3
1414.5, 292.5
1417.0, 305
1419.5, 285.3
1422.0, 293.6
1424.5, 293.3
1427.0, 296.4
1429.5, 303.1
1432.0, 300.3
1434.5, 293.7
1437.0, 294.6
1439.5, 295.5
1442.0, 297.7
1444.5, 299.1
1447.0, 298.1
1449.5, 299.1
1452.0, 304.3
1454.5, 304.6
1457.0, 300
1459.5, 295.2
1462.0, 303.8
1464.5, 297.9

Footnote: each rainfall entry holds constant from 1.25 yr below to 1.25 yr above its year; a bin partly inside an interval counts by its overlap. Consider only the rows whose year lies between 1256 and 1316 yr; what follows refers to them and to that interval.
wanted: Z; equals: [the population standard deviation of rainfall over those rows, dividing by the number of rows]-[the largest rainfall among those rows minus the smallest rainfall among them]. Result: -7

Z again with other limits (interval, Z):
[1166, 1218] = -24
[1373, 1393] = -10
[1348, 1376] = -9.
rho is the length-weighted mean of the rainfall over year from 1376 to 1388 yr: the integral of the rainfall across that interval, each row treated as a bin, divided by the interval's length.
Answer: 299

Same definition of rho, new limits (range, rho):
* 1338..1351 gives 299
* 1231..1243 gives 281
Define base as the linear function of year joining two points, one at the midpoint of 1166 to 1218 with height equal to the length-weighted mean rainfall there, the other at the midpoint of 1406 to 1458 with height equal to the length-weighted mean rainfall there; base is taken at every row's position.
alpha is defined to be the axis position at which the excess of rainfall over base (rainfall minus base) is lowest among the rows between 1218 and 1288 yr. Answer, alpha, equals 1229.5 yr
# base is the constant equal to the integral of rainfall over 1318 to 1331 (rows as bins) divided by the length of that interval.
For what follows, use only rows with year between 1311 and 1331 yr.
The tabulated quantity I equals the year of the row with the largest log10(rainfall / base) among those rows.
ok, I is 1319.5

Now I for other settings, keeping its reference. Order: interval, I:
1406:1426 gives 1417.0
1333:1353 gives 1334.5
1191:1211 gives 1199.5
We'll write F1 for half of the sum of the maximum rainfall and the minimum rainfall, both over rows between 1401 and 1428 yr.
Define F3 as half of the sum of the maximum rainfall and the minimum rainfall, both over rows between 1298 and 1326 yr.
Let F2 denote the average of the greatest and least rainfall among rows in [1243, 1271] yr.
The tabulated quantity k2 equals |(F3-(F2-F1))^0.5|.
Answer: 17.4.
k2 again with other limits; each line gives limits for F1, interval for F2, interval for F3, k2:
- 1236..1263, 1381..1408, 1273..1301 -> 17.3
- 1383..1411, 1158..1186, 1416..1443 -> 17.1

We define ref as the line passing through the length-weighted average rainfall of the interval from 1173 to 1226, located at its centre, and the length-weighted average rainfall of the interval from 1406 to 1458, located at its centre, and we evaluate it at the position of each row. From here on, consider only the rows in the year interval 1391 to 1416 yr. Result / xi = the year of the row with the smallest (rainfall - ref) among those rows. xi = 1399.5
